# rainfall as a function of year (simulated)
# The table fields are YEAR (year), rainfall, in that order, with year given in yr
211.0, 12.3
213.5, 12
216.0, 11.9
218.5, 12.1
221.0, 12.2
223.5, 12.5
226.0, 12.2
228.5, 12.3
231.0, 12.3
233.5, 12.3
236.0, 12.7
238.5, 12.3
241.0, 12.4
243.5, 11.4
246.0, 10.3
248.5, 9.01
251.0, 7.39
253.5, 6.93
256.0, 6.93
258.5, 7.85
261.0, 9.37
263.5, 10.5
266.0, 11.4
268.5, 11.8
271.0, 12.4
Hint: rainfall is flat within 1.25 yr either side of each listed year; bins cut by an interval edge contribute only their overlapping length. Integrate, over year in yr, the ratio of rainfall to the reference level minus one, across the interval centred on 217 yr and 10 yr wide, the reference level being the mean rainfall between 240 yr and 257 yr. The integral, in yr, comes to 3.1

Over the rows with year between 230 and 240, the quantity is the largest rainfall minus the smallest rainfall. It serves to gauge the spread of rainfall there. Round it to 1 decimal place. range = 0.4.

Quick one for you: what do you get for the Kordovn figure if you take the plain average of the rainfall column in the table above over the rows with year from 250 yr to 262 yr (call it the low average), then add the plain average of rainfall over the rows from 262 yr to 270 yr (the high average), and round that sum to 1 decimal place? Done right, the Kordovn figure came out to 18.9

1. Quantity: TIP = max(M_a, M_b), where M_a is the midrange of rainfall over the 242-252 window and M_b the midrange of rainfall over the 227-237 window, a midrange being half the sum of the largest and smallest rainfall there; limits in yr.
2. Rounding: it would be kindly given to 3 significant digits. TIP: 12.5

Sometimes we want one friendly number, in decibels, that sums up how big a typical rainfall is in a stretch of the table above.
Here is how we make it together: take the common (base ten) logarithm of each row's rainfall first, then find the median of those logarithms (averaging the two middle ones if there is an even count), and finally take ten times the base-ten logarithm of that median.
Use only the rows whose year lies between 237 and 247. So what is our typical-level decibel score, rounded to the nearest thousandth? 0.308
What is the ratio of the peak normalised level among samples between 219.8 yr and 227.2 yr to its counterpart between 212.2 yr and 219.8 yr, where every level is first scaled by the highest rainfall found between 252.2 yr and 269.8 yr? 1.03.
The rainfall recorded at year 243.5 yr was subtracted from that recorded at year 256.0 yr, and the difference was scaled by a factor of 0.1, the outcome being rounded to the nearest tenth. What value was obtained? -0.4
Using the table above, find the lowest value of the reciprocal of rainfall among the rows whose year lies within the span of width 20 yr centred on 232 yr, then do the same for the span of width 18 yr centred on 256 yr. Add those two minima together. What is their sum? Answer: 0.174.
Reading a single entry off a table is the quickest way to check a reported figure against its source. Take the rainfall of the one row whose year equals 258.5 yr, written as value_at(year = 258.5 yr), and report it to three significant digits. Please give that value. 7.85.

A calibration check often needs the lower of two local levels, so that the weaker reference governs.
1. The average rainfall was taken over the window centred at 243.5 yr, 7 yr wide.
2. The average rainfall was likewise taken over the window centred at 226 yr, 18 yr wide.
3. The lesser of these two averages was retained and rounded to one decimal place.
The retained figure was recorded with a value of 11.4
